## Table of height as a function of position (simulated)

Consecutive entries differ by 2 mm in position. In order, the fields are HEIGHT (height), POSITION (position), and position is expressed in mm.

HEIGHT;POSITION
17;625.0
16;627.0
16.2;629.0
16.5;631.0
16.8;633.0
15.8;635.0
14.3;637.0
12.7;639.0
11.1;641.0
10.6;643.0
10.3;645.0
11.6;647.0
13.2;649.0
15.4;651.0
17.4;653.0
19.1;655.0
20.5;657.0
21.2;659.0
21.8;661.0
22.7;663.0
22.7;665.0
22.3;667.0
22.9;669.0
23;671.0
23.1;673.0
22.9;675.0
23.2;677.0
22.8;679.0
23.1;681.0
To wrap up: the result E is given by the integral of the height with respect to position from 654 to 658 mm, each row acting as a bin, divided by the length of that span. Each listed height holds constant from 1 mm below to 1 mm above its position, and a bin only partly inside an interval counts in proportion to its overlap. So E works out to 20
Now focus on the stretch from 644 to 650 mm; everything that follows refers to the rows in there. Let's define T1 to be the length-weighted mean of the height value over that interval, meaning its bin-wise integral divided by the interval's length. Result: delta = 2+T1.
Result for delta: 13.7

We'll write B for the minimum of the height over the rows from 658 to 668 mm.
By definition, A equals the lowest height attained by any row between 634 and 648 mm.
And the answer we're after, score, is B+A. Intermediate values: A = 10.3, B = 21.2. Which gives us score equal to 31.5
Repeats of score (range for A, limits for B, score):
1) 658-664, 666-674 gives 43.5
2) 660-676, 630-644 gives 32.4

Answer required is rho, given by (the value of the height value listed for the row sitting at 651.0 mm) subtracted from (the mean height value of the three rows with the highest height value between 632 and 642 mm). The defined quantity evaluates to 0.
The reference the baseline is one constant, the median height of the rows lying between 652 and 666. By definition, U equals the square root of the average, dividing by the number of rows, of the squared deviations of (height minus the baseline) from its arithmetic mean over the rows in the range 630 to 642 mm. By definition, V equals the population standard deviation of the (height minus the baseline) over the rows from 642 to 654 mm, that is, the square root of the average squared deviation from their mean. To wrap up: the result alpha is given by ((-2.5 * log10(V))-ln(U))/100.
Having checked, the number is -0.018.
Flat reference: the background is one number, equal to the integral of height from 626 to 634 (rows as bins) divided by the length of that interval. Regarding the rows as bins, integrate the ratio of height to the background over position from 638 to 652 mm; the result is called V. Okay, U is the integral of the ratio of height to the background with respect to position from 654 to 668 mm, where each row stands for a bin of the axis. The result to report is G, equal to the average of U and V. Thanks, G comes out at 14.4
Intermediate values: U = 18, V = 10.4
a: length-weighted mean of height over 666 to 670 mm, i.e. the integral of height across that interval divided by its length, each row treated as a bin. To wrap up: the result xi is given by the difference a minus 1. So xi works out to 22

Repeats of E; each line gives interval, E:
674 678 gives 23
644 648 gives 11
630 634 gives 17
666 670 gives 23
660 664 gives 22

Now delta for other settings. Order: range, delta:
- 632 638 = 17.6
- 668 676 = 25.0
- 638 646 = 13.2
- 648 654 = 17.3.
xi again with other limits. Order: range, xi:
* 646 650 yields 11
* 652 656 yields 17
